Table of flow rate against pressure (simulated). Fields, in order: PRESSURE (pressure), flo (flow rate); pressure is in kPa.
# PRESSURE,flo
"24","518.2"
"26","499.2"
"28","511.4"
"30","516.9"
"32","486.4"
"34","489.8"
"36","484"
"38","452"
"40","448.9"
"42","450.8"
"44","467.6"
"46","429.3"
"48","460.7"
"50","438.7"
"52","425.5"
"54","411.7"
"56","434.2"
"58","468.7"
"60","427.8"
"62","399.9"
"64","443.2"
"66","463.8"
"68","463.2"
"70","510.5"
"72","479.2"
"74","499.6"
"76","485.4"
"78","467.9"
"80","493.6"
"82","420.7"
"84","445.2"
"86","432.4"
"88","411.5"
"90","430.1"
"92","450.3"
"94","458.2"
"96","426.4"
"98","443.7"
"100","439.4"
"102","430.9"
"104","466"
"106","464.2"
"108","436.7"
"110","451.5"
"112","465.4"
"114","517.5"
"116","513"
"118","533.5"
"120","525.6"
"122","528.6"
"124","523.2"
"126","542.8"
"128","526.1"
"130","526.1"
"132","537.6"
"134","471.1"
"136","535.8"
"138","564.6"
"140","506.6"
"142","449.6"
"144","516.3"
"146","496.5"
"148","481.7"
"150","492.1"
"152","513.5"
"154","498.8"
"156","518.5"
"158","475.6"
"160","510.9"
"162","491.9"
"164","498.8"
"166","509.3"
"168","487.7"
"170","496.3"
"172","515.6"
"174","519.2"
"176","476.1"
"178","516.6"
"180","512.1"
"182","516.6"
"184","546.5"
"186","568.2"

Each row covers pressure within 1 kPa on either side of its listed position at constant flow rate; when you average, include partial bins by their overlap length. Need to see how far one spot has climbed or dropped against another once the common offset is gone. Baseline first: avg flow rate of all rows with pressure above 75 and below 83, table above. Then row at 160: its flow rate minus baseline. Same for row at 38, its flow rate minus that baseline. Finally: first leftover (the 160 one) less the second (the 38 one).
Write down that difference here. 59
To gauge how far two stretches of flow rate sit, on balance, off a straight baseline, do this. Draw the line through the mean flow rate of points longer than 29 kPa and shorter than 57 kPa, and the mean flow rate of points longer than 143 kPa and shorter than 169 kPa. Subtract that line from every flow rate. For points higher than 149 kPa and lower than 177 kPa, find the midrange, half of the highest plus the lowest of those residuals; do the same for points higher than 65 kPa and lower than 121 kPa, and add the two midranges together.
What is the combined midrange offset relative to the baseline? -13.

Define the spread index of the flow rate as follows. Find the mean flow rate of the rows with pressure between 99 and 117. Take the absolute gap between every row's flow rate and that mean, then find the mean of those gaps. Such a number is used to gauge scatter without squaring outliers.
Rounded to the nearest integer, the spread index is 23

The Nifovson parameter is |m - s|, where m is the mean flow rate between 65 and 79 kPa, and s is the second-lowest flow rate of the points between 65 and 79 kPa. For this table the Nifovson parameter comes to 18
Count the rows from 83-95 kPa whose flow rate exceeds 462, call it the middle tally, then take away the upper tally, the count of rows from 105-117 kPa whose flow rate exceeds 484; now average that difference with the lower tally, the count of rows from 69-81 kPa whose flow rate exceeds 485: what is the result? 1.0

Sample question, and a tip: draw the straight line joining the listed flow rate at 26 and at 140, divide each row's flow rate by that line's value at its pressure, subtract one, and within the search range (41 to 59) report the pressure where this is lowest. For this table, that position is 54 kPa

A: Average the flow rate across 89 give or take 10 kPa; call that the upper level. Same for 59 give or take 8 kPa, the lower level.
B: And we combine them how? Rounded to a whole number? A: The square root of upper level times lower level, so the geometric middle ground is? 438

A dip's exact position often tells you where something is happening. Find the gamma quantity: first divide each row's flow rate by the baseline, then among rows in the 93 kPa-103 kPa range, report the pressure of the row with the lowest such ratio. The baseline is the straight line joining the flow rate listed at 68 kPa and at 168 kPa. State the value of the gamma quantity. 96 kPa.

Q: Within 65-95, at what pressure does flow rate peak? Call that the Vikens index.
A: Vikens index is 70 kPa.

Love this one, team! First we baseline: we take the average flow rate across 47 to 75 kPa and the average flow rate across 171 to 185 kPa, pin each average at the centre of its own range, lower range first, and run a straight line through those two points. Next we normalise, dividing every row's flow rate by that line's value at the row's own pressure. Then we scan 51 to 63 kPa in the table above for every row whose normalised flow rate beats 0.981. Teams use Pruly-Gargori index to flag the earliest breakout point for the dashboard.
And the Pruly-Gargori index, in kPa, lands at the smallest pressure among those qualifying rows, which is 58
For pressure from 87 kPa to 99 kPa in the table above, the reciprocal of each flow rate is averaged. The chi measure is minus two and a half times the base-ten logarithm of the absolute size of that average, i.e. 6.60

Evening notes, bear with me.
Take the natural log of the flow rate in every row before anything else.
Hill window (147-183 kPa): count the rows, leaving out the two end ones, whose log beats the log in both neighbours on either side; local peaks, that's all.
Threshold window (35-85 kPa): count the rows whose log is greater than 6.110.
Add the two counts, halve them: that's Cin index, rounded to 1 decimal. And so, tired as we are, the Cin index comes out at 10.0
